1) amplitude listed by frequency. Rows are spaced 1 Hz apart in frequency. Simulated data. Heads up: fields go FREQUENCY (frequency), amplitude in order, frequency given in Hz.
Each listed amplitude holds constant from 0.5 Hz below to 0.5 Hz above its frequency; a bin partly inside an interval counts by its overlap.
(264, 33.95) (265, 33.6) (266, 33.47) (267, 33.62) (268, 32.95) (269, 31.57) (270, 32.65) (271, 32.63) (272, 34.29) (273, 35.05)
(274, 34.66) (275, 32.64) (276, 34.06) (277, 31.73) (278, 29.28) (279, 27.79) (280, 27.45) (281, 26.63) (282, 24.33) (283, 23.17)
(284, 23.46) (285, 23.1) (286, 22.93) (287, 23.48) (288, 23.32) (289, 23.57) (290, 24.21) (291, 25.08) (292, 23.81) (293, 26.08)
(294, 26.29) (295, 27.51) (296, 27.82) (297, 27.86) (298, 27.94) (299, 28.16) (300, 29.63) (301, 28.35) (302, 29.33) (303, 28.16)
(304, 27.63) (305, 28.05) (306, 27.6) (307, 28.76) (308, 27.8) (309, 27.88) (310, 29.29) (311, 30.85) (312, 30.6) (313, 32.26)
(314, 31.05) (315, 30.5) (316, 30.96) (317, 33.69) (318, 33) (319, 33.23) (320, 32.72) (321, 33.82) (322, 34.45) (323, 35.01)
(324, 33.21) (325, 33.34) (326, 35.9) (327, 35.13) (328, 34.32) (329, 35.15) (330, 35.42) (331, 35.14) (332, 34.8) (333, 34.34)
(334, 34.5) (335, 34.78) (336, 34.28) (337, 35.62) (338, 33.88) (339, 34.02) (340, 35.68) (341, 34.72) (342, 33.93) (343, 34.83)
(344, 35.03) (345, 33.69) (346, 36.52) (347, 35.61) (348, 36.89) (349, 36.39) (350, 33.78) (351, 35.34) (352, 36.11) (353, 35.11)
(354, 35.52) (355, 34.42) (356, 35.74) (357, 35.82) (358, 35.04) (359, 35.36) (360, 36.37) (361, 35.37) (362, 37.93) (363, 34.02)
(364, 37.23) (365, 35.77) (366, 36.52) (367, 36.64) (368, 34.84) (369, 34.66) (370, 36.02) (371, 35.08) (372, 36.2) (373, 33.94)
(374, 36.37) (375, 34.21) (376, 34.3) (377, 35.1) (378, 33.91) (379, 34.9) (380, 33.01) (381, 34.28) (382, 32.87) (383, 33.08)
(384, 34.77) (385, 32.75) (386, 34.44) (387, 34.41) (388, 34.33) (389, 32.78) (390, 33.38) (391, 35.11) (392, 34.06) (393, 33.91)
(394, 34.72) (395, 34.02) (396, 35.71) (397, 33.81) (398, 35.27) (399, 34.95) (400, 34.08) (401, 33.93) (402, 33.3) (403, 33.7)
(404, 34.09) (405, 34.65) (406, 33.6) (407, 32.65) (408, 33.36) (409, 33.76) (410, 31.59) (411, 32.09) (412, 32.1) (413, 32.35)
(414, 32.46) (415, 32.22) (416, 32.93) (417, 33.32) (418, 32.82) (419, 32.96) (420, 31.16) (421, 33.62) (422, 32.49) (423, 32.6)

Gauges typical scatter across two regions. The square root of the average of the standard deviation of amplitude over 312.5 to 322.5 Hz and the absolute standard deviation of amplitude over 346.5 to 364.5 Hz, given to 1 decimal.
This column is 1.1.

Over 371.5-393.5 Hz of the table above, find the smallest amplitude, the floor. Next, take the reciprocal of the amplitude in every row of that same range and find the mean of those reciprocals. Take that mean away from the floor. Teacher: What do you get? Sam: 32.7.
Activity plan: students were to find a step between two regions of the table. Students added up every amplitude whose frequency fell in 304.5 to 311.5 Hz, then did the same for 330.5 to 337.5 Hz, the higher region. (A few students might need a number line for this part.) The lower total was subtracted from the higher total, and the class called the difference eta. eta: 43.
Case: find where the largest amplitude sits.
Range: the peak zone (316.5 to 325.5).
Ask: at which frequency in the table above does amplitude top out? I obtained 323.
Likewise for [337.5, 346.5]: 346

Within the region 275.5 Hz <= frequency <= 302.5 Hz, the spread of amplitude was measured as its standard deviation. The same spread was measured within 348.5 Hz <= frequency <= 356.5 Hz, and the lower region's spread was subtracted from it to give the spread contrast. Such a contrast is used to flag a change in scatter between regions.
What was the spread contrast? -2.03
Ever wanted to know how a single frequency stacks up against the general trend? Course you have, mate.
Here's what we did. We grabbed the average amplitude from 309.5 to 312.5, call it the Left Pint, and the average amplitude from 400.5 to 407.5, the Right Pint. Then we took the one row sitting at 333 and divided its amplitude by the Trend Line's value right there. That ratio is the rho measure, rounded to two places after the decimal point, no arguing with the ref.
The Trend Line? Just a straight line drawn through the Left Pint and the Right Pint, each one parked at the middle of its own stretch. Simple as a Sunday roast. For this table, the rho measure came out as 1.11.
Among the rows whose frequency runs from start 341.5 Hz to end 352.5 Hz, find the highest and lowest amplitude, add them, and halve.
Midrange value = 35.3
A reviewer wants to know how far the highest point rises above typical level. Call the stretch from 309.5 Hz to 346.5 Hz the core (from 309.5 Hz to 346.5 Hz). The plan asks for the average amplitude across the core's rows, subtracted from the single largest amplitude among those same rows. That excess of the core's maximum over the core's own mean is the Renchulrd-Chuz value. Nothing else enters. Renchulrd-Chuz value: 2.7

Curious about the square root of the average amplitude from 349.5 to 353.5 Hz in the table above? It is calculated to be 5.9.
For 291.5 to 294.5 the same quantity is 5.0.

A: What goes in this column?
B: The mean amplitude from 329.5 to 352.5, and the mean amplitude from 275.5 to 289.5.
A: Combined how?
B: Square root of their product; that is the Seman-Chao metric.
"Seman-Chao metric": 30.2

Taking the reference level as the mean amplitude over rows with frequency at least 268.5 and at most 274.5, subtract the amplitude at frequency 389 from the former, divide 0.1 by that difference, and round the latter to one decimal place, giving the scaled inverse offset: 0.1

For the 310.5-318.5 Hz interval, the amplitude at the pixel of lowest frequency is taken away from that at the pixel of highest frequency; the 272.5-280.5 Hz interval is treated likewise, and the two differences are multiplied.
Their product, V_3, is -16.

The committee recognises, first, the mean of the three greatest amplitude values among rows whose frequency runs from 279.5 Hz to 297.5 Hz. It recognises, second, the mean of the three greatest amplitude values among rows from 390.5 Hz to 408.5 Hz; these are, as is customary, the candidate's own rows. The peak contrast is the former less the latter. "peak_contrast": -7.6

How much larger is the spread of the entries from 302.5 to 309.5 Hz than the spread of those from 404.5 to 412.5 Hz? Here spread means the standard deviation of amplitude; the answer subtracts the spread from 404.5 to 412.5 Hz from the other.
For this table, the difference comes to -0.6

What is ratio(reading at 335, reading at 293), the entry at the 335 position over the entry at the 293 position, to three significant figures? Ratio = 1.33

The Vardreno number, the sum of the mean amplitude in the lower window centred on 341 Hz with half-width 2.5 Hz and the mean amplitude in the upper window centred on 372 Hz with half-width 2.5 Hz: 70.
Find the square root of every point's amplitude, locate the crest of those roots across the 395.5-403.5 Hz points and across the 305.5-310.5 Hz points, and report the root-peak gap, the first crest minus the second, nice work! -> 0.56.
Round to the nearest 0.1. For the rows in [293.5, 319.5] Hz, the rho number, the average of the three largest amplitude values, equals 33.3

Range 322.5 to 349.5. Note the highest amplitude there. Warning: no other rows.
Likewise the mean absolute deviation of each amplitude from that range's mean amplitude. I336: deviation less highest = -36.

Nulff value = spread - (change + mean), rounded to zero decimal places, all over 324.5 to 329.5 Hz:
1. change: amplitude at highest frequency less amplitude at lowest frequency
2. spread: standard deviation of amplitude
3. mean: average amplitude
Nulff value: -36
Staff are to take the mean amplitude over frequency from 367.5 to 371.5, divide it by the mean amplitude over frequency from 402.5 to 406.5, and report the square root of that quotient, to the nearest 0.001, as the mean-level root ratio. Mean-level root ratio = 1.017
